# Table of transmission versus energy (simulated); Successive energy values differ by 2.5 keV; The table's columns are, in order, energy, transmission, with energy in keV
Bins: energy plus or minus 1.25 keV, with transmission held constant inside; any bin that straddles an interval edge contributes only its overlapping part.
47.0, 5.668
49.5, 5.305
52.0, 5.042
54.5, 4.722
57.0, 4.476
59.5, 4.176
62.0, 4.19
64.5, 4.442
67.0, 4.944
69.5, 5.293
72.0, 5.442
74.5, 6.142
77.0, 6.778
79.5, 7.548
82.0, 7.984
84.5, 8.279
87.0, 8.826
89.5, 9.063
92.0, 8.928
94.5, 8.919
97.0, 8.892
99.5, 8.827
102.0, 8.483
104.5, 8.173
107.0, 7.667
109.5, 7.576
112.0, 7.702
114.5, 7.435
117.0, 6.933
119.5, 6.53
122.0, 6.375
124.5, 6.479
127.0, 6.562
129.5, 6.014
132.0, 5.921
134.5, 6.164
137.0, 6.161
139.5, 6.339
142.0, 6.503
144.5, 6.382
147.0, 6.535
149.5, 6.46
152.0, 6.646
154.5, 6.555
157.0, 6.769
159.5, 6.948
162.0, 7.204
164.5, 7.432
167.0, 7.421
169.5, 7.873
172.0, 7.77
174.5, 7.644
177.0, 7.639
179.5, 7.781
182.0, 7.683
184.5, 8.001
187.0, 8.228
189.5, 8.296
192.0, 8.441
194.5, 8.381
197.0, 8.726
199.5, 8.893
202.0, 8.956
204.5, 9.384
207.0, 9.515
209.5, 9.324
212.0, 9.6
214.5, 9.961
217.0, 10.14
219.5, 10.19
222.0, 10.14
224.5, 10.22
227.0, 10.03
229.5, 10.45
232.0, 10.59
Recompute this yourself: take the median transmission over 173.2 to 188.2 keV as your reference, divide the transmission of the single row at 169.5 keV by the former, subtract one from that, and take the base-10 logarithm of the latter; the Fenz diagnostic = -1.7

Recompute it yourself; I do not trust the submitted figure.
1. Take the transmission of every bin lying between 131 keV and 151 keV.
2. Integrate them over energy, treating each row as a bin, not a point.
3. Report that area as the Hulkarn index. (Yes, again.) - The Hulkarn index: 126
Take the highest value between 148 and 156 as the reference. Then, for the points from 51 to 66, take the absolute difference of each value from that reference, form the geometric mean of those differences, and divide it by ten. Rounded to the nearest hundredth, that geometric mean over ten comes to 0.21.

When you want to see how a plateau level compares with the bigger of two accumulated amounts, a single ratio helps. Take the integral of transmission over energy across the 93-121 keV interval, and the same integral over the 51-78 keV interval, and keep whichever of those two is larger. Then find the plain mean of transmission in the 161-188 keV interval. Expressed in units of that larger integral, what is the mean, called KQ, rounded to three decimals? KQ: 0.035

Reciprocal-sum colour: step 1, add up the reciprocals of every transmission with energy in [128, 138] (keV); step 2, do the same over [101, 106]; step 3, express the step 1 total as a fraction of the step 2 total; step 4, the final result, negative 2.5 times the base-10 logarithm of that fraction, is -1.1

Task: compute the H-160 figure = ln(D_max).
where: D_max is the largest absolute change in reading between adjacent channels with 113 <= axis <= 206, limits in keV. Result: -0.60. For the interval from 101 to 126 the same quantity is -0.68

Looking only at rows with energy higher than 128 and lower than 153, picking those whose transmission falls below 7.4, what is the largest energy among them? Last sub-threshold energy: 152.0 keV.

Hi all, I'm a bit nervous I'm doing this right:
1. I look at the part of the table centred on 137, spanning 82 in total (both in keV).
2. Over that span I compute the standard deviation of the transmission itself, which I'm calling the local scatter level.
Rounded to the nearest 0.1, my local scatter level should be 0.8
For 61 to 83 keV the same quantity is 1.3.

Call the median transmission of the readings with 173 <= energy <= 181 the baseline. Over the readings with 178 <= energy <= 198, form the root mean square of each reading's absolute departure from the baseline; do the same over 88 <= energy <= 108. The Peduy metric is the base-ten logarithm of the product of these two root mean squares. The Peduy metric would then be -0.16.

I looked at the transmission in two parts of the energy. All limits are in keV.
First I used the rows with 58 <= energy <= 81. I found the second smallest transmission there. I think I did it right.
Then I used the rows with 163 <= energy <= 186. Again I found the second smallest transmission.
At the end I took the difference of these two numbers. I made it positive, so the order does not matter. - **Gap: 3.2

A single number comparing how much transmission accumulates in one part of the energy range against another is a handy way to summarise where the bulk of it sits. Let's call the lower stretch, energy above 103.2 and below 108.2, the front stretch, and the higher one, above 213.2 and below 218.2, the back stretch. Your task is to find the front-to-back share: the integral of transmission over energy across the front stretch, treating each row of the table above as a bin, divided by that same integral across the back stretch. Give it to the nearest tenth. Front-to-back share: 0.8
